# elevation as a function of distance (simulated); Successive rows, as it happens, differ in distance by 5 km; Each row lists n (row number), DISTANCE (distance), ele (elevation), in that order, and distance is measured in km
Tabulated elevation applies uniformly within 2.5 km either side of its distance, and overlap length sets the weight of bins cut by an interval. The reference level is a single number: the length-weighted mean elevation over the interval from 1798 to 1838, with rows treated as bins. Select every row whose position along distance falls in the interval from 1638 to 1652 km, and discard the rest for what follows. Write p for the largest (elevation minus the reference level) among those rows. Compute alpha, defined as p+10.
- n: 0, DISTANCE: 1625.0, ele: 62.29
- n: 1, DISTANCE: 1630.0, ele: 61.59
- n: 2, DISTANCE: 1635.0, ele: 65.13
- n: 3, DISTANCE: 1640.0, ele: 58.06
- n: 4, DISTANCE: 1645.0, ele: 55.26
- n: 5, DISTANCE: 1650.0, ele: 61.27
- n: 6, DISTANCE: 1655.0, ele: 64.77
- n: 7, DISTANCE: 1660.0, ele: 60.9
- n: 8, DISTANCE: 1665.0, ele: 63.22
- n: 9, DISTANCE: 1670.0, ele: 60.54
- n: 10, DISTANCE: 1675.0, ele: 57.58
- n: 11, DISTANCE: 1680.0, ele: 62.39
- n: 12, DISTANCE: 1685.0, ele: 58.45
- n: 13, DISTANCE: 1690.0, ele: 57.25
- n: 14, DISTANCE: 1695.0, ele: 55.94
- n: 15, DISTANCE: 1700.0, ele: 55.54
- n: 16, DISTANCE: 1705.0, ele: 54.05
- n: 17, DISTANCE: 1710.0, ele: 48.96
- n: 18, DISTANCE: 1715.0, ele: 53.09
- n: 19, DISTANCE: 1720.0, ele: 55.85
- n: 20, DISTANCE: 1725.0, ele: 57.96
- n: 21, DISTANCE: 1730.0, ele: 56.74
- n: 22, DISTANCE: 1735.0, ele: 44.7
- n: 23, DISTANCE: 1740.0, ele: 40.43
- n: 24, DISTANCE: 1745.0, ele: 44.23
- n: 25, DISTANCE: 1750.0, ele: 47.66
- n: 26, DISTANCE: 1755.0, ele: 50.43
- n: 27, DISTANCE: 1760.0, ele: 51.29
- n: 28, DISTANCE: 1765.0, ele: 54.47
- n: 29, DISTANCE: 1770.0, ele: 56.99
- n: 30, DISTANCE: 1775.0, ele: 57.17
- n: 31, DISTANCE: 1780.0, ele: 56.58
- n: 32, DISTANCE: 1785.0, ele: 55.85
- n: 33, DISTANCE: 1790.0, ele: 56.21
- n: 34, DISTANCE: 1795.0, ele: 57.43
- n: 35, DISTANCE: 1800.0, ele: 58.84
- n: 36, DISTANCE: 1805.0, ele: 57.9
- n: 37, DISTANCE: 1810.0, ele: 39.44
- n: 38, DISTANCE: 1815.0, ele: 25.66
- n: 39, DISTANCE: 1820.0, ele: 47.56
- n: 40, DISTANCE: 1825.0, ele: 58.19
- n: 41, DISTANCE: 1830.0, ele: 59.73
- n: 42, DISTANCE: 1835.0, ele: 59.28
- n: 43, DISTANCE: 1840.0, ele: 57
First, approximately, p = 10.5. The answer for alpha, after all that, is 20.5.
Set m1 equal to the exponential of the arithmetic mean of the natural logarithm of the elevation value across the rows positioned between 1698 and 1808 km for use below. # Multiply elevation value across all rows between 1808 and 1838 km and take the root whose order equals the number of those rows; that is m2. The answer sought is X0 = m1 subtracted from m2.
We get -7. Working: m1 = 53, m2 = 46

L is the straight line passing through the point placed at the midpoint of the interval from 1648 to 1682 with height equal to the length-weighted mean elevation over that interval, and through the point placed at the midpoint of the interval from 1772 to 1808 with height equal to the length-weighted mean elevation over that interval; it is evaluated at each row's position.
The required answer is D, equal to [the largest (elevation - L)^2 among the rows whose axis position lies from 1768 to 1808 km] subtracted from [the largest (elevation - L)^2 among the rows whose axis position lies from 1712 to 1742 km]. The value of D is 330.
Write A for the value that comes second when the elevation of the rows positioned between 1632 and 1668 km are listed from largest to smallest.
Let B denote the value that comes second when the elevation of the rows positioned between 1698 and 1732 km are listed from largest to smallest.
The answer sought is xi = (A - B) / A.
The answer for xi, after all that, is 0.12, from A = 64.77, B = 56.74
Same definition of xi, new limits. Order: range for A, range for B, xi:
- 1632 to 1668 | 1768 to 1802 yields 0.11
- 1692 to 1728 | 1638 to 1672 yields -0.13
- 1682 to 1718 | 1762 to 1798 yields 0.00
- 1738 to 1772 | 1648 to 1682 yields -0.16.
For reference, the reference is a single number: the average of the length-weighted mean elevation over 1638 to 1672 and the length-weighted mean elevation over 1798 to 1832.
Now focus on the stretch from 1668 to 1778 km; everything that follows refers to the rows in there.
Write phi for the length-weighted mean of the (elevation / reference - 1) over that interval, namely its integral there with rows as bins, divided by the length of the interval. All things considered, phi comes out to -0.02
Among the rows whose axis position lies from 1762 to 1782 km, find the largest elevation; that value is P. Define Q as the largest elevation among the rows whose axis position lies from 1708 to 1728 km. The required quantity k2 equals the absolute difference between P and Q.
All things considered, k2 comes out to 1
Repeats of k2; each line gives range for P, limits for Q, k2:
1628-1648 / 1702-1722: 9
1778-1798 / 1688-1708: 0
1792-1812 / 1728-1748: 2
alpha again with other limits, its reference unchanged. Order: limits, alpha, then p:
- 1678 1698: 21.6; 11.6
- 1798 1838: 18.9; 8.9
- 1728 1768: 15.9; 5.9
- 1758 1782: 16.4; 6.4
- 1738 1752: 6.9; -3.1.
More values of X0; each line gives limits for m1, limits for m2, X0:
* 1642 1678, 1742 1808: -6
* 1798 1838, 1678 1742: 5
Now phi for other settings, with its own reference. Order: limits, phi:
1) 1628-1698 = 0.09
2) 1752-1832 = -0.04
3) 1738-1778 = -0.08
